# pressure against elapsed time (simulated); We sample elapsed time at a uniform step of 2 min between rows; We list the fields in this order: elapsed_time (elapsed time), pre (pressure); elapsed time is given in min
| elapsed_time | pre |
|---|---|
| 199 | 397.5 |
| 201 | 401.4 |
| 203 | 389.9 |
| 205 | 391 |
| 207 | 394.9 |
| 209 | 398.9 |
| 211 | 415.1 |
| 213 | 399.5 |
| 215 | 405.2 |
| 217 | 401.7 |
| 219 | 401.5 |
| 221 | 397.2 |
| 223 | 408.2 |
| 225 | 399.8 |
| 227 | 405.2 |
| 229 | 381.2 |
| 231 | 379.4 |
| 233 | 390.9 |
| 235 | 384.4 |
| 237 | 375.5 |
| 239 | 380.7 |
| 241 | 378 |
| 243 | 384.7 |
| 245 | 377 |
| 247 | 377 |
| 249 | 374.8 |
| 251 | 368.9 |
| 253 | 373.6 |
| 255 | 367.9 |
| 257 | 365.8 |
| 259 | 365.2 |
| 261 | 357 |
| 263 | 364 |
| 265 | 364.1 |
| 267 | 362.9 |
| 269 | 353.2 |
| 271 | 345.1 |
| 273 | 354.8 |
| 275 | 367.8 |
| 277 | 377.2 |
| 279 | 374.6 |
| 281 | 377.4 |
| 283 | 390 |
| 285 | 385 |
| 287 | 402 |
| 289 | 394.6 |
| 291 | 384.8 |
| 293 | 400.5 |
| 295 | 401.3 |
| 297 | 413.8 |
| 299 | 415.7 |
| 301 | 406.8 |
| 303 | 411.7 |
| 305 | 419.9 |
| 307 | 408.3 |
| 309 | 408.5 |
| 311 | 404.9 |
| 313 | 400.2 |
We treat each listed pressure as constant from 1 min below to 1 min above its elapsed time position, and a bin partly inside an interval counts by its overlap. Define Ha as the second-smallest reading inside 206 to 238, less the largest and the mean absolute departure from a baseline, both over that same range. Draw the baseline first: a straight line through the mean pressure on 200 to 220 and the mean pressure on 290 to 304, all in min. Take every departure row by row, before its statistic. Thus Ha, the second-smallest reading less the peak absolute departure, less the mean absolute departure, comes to 345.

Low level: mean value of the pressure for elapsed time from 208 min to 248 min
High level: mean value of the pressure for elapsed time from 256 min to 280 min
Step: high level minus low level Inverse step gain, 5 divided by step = -0.17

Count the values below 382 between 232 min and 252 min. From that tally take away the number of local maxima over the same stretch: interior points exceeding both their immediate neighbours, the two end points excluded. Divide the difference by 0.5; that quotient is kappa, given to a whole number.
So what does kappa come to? 10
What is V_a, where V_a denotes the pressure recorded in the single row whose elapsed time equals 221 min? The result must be 397.2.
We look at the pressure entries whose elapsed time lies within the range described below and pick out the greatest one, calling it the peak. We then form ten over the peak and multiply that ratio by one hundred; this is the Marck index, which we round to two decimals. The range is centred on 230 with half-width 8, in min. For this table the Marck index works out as 2.45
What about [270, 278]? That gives 2.65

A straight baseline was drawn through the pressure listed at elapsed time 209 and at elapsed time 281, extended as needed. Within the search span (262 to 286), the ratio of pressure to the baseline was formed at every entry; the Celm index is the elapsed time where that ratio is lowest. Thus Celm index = 271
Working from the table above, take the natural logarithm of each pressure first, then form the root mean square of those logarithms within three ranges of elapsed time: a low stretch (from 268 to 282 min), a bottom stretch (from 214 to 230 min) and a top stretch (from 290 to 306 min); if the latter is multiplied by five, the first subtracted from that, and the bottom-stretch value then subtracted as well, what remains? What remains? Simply 18.2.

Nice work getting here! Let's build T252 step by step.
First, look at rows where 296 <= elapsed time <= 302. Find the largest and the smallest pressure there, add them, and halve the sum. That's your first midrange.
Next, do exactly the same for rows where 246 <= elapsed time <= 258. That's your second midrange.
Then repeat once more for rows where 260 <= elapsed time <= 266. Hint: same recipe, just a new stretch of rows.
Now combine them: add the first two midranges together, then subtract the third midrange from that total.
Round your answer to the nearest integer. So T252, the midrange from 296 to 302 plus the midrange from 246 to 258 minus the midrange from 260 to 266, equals 422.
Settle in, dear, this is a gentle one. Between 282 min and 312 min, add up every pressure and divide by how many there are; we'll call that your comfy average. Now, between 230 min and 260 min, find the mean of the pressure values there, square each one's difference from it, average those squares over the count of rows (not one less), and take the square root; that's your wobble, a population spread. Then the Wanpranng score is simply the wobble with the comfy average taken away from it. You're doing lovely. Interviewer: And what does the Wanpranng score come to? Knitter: -396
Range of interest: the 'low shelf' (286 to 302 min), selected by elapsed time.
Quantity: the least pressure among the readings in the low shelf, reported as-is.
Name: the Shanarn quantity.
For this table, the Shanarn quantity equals 384.8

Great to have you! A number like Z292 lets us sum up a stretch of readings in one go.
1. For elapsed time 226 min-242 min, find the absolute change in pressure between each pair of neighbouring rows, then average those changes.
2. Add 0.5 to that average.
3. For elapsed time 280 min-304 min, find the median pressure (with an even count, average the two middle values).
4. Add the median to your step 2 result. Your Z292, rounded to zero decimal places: 410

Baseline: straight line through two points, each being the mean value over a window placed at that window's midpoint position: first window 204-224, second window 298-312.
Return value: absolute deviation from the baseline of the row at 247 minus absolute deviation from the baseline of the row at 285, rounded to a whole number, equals 4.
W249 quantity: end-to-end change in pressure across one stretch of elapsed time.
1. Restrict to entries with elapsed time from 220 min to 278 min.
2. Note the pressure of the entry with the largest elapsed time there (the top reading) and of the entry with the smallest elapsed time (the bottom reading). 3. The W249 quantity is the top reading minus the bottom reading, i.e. -20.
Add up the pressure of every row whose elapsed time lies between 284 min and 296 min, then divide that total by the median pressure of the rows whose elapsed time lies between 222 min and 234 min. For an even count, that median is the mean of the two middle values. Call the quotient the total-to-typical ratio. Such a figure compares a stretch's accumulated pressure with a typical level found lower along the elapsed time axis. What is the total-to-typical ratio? 6.0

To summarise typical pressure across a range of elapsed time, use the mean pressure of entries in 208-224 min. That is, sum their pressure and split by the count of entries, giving 403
